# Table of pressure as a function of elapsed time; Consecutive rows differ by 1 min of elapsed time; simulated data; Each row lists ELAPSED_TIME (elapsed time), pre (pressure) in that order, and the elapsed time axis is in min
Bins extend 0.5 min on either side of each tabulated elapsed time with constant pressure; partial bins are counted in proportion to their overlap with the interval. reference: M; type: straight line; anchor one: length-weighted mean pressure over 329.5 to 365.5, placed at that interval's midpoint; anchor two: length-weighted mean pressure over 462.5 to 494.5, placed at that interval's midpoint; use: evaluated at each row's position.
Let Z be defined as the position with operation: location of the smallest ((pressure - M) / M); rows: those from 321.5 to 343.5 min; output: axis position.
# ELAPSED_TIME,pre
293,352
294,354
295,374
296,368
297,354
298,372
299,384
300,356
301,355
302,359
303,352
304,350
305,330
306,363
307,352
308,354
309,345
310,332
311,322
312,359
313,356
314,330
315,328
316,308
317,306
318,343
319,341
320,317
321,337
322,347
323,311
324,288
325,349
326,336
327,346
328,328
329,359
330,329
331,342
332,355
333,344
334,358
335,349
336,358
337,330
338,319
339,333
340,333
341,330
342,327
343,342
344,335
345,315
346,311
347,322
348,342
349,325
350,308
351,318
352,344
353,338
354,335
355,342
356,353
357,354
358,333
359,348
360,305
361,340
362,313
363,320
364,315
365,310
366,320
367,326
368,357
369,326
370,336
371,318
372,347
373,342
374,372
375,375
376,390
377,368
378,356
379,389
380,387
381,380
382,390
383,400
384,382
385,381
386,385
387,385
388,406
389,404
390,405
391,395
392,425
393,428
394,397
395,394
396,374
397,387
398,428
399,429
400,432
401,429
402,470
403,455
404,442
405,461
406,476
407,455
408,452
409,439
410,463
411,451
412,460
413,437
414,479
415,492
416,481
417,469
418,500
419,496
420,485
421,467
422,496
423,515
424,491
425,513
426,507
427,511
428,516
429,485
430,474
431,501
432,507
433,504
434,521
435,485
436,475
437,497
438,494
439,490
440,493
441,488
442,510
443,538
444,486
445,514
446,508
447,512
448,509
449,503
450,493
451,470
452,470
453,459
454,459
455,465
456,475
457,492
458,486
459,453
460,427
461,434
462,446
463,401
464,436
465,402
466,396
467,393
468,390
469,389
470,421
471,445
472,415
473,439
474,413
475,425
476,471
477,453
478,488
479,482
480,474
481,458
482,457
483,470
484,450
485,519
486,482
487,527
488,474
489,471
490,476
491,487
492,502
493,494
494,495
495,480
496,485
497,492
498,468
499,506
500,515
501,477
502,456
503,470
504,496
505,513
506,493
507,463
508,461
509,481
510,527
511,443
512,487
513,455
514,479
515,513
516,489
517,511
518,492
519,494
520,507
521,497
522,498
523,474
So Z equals 324 min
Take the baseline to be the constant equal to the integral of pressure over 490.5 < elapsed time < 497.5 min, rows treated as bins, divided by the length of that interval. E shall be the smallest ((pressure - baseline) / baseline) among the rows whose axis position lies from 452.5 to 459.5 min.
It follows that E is -0.08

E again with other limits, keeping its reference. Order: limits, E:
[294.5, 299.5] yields -0.28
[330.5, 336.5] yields -0.30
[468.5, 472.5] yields -0.21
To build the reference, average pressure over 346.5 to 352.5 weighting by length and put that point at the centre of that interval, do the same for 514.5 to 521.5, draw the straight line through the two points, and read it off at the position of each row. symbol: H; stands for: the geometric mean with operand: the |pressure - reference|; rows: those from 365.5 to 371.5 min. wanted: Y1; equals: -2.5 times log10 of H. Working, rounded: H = 18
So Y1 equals -3.2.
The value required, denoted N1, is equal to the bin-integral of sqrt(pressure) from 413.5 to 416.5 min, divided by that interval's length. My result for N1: 22.0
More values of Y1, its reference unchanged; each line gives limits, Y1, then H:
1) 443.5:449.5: -4.7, 78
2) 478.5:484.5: -2.4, 9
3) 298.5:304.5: -4.8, 82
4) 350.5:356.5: -2.5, 10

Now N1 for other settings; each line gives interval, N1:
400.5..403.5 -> 21.2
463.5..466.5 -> 20.3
